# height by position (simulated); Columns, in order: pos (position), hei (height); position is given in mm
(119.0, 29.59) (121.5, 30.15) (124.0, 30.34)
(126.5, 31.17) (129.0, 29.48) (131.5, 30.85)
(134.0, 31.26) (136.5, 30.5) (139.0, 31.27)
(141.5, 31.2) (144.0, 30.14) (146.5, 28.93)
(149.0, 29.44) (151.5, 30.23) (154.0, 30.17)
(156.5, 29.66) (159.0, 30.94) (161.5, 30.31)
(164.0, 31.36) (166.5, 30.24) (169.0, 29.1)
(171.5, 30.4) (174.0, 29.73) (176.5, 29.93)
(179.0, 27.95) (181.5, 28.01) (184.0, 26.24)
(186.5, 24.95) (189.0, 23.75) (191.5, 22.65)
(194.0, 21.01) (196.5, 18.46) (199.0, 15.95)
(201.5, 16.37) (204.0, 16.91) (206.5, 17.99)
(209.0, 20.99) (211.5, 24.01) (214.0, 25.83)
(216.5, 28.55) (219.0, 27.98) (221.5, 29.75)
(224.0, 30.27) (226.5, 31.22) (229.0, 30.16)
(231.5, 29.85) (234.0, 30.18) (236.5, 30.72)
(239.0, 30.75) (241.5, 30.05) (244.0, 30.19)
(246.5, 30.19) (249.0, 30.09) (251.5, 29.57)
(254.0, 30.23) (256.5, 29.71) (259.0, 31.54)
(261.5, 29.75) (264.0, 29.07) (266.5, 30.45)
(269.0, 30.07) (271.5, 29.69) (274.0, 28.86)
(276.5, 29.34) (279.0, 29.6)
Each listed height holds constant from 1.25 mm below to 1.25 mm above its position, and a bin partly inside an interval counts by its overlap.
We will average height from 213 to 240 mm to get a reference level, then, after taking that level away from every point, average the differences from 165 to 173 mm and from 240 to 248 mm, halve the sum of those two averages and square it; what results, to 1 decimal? 0.2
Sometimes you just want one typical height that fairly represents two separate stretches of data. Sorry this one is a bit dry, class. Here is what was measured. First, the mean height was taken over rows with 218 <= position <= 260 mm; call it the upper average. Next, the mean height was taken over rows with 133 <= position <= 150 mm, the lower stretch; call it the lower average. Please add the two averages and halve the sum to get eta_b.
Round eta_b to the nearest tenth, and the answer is 30.3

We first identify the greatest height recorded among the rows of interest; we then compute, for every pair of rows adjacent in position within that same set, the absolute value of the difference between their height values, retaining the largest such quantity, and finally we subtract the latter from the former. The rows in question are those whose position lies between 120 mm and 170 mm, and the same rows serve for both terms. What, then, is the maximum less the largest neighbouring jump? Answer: 29.7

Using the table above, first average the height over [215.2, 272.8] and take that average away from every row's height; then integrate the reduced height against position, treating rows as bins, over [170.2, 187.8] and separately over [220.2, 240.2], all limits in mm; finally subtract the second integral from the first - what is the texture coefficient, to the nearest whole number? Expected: -39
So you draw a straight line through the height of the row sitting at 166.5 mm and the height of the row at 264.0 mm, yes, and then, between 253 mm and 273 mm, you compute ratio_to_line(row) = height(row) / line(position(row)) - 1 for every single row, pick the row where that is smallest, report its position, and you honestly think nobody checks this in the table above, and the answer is 264.0 mm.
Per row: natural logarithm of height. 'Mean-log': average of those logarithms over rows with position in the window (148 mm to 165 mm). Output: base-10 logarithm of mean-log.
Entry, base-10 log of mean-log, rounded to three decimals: 0.533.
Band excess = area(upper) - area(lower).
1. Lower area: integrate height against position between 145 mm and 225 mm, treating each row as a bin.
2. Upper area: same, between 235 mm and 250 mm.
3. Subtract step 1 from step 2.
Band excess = -1640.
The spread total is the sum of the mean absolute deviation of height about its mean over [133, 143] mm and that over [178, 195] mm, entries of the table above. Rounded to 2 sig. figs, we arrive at 2.4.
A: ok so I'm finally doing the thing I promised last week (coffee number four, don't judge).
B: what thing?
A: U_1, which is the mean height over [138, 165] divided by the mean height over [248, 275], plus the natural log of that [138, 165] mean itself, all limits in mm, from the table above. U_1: 4.4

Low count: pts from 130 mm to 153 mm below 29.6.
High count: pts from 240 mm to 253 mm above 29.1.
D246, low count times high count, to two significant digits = 10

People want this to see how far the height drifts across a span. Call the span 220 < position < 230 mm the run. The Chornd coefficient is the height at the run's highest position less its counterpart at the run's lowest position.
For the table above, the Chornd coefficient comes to 0.41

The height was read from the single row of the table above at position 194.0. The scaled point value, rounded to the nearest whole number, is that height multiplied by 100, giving 2101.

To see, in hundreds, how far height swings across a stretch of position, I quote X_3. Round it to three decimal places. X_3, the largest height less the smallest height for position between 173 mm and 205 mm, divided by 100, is 0.140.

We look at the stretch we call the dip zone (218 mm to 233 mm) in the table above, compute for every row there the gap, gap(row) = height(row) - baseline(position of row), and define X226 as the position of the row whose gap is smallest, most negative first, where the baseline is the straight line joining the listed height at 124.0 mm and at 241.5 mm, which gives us 219.0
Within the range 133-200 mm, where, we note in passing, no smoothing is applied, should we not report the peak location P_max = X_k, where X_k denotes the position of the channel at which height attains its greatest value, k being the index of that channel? 164.0 mm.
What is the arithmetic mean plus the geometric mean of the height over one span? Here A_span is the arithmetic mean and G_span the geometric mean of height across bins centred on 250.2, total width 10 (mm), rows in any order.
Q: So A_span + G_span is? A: 60.0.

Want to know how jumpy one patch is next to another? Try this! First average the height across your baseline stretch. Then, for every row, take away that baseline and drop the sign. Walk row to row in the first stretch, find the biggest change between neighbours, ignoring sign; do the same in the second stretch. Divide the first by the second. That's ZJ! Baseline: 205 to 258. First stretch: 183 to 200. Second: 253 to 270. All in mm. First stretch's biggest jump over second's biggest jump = 1.4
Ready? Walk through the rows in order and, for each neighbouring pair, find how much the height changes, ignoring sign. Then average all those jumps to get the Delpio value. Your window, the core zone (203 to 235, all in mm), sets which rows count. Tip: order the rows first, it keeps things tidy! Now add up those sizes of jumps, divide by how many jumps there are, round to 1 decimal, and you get 1.4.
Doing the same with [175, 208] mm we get 1.3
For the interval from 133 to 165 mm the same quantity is 0.7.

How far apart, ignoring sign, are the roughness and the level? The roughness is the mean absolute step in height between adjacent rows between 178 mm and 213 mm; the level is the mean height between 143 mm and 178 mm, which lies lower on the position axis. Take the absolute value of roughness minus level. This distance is 28.5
